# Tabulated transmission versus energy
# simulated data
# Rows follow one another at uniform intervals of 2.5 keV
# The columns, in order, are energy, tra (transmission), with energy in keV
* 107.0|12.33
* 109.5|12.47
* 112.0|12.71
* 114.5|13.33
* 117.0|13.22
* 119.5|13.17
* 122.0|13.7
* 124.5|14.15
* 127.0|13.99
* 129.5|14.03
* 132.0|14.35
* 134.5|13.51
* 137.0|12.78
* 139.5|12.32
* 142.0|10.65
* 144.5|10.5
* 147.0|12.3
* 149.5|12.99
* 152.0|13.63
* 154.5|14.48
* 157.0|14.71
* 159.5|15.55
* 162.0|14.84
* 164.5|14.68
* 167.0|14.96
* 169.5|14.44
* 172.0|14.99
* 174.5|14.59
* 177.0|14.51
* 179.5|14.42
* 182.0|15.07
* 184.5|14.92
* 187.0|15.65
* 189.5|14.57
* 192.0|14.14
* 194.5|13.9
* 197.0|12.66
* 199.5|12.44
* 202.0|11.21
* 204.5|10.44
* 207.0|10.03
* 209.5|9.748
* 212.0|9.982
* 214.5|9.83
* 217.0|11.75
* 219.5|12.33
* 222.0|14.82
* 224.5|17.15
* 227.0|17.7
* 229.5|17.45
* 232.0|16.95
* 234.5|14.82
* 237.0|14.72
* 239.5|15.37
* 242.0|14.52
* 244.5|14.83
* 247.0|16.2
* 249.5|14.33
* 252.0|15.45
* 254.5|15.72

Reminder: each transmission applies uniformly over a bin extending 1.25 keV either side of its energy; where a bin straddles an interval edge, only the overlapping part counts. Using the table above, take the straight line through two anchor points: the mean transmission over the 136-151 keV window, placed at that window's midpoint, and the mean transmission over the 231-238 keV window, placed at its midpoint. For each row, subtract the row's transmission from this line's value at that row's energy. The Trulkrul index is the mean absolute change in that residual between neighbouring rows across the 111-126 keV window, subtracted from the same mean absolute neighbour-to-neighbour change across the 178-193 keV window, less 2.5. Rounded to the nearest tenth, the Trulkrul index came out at -2.2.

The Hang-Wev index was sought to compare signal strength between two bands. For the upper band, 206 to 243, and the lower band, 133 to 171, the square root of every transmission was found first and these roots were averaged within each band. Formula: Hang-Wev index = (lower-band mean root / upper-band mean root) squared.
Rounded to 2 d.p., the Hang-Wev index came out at 0.98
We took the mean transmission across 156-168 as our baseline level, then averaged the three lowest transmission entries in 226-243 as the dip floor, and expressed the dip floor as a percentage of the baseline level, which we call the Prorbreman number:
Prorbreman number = 98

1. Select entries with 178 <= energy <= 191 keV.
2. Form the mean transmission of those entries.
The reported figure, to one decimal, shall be 14.9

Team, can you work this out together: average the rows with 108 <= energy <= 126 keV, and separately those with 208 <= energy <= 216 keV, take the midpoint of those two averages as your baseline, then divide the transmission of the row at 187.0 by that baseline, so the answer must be 1.35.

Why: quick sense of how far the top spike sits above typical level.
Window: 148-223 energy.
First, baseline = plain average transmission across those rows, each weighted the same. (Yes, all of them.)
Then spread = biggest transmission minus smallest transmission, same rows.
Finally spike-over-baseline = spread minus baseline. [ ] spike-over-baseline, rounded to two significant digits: -7.5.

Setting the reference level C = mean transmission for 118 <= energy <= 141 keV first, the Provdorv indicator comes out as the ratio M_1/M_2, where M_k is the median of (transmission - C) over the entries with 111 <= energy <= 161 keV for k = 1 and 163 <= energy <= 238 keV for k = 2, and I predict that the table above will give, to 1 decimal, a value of -0.1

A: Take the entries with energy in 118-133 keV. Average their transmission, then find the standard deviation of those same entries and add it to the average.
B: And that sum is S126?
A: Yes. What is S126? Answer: 14.3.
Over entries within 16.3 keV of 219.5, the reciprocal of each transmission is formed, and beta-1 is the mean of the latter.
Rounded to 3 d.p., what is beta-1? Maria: 0.079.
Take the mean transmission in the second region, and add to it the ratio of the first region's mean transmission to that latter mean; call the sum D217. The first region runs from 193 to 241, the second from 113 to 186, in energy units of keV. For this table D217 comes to 14.8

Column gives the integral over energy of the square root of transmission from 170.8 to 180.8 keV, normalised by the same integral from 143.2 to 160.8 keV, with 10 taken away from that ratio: -9.4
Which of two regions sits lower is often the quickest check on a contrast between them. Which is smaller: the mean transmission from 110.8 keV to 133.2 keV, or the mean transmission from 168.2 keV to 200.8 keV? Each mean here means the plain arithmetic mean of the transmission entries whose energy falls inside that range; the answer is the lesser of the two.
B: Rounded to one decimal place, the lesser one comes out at 13.6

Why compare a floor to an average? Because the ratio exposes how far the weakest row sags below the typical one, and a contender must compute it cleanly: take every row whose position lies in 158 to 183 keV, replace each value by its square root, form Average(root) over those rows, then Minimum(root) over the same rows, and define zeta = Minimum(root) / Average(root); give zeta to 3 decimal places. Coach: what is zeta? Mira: 0.987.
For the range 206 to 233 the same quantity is 0.858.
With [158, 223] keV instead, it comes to 0.858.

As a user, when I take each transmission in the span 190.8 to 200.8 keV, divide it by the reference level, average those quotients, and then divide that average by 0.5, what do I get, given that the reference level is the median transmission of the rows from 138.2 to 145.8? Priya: 2.49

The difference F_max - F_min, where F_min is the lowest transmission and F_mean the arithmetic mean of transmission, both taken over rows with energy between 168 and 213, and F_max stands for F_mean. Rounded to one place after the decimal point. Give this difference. 3.5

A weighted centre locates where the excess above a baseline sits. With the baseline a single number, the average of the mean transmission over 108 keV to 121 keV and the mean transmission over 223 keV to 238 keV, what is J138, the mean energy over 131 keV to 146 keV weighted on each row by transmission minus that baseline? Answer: 140.7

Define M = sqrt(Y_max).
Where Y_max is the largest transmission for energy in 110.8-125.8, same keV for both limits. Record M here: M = 3.76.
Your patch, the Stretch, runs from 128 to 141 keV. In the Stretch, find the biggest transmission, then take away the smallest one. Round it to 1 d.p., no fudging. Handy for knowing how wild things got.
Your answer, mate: 2.0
